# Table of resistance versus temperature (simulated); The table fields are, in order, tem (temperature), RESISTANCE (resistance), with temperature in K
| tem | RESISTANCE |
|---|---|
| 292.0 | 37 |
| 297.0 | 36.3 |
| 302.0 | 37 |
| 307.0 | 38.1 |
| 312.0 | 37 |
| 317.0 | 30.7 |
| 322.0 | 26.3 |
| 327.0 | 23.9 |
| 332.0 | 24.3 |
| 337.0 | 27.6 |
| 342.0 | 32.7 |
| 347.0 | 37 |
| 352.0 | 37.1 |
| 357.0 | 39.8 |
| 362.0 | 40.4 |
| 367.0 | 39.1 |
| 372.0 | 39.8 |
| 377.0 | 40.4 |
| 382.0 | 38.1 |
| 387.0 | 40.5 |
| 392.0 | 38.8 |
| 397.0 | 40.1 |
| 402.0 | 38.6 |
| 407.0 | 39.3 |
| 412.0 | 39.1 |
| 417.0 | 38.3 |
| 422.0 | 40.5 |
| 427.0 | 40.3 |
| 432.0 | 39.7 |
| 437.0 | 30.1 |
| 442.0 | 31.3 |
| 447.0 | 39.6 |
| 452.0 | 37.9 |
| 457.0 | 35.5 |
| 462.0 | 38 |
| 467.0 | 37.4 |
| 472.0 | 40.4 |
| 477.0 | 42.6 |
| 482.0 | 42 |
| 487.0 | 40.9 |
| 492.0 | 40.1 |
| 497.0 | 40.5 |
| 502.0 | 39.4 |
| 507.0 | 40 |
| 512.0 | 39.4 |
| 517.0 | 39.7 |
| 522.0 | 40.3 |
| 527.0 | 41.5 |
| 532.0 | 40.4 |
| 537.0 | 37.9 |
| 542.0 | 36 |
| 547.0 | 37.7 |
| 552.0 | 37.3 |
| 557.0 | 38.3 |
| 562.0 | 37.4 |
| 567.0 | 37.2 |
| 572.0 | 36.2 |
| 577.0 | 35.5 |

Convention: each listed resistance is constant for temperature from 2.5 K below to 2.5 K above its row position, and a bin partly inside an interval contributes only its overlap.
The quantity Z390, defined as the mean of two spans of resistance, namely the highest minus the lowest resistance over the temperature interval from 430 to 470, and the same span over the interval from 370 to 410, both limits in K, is 6.0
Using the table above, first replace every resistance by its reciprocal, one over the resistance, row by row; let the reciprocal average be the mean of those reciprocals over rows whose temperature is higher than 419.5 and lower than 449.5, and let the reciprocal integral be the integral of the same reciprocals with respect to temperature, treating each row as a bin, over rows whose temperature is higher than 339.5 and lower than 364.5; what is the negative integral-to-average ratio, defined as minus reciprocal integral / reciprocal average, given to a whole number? -24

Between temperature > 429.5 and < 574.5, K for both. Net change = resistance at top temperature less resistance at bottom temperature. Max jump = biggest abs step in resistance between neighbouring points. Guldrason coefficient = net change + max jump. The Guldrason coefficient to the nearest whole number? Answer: 6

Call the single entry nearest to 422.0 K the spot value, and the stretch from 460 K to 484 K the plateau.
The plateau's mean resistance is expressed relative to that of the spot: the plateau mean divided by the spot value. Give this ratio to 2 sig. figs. 0.99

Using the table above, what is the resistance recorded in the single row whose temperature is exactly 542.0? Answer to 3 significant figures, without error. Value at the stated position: 36.0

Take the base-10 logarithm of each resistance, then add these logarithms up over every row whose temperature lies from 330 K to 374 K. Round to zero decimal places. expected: 14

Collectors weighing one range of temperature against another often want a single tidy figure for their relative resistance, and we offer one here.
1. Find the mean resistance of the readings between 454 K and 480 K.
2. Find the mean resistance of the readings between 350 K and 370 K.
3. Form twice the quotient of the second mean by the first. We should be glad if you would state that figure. 2.0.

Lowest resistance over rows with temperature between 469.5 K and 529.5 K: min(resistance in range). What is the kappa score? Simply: 39.4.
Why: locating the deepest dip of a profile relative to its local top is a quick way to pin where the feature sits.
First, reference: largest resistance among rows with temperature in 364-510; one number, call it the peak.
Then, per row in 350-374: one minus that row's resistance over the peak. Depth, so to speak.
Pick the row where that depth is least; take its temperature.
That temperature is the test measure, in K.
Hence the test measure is 362.0 K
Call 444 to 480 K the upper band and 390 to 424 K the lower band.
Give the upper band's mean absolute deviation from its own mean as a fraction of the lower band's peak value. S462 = 0.044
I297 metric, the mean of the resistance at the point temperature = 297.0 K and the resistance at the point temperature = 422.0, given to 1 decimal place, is 38.4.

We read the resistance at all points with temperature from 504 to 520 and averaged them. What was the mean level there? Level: 39.7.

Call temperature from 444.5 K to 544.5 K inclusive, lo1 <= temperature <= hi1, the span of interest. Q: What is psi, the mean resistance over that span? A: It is 39.5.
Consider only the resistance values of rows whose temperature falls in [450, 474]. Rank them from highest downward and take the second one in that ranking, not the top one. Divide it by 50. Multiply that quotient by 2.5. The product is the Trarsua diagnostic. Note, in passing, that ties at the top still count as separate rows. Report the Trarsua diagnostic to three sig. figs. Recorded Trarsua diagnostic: 1.90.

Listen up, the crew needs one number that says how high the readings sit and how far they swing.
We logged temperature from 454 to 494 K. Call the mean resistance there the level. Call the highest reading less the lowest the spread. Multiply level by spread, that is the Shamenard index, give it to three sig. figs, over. 281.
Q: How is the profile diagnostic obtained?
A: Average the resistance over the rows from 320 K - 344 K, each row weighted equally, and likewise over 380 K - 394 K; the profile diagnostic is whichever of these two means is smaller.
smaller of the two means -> 27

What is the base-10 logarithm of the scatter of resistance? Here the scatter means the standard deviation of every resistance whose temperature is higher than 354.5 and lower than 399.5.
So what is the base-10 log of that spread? -0.1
